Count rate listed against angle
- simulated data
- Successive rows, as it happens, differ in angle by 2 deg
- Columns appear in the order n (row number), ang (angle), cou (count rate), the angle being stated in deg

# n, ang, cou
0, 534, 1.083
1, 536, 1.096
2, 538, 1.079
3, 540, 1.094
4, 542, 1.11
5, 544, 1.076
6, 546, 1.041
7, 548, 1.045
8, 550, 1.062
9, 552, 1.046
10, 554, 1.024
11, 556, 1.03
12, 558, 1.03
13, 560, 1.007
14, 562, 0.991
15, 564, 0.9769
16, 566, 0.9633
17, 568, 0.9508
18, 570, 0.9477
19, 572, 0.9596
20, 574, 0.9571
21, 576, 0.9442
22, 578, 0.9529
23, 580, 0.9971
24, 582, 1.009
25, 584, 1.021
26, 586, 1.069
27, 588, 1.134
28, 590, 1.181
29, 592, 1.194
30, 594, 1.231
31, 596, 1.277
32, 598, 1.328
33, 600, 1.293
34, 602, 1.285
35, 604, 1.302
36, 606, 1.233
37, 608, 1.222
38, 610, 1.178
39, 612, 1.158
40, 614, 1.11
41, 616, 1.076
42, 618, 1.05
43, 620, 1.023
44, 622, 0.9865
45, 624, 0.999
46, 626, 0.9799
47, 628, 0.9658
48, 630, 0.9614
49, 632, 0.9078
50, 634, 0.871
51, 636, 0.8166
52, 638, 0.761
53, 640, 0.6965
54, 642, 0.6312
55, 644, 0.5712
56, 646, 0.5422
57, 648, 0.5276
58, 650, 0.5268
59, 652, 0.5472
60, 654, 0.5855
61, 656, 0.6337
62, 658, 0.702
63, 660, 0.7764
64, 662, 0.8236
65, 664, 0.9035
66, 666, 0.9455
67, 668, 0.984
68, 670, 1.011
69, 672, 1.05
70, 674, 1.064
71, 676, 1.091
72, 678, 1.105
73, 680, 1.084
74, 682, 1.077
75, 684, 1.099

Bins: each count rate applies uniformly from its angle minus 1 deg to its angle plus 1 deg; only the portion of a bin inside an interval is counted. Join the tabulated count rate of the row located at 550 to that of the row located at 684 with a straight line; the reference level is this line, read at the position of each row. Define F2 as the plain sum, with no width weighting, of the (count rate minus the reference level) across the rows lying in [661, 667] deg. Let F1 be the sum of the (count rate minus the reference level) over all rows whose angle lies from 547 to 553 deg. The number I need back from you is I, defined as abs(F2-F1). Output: 0.6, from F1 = 0.0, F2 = -0.6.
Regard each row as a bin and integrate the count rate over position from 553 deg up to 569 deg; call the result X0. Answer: 16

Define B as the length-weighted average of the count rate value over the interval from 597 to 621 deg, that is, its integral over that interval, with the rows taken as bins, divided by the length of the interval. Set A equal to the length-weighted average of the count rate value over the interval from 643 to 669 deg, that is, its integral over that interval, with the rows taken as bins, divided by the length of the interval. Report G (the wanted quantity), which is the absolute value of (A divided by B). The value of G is 0.6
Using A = 0.70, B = 1.2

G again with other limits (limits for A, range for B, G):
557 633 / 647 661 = 1.8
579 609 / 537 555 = 1.1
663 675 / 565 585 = 1.0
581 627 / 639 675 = 1.5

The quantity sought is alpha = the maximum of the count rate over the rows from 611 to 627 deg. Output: 1.158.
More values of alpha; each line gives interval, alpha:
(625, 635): 0.9799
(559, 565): 1.007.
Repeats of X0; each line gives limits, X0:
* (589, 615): 32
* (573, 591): 19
